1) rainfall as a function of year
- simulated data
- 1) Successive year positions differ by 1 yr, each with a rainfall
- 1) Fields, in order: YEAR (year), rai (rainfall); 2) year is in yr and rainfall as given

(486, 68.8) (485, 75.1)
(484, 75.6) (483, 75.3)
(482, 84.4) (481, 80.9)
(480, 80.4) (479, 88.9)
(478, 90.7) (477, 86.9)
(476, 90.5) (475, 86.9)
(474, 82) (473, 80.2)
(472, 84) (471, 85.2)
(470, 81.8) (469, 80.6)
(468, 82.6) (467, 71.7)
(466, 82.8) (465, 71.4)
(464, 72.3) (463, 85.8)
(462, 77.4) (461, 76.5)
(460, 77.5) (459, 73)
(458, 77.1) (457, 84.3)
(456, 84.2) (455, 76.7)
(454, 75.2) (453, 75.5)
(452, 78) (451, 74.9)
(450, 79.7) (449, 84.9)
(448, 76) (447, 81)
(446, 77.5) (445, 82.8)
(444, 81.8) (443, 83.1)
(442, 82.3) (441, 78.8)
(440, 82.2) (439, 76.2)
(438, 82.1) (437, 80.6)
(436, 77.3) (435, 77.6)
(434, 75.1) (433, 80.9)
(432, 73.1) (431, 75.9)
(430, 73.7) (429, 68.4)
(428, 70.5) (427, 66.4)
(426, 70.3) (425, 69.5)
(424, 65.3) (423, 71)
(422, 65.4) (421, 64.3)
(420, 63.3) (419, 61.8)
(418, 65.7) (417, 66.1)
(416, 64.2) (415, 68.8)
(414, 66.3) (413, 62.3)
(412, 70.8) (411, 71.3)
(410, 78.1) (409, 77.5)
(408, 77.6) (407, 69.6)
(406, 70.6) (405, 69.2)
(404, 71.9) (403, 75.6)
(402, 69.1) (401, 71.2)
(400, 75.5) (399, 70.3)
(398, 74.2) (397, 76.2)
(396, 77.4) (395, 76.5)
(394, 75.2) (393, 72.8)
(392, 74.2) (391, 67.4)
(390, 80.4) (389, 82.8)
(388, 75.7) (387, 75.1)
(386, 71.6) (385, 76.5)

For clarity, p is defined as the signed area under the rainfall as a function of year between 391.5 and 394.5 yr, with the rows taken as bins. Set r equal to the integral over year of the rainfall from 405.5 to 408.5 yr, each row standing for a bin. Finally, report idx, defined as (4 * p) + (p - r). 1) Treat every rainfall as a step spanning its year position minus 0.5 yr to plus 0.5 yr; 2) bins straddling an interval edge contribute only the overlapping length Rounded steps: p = 222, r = 218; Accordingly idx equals 893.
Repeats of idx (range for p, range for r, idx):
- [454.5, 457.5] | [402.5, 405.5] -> 1009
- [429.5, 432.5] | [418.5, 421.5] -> 924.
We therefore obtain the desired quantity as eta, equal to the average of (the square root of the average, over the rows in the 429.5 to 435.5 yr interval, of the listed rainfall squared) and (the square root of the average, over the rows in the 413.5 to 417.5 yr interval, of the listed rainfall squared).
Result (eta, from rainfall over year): 71.2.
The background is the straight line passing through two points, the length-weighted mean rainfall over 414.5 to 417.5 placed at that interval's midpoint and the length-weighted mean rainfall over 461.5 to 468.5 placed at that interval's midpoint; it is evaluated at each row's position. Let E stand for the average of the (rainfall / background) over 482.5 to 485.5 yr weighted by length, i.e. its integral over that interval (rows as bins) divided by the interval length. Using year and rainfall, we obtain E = 0.92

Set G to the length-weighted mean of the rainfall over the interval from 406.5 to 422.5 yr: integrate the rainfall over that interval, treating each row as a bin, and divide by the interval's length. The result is 68.3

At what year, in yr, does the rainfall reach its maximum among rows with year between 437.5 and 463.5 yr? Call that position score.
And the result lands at 463 yr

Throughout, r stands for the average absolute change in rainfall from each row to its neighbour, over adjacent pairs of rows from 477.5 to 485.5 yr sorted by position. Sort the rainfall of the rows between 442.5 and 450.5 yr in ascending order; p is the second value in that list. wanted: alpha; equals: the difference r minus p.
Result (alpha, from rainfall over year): -74.0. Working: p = 77.5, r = 3.5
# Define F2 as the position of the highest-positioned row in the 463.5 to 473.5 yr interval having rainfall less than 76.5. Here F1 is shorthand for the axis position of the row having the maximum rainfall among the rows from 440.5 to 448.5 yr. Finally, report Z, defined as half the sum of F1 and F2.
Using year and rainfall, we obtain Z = 455.0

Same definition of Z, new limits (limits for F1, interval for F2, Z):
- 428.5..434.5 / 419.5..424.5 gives 428.5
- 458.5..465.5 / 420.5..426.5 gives 444.5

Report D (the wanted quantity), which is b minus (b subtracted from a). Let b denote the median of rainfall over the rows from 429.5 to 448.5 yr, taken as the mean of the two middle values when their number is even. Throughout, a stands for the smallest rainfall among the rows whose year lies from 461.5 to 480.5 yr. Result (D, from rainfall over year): 86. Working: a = 71.4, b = 79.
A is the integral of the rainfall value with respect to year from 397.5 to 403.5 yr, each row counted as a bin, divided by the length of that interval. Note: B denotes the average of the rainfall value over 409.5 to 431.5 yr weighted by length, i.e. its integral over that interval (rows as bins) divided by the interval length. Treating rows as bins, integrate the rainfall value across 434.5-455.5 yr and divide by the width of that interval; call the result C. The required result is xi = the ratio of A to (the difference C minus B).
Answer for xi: 7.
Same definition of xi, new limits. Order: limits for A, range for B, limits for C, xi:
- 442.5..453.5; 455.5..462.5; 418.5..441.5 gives -13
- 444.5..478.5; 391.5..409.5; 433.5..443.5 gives 14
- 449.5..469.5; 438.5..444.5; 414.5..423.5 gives -5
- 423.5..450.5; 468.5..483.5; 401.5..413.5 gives -6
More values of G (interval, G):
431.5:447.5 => 79.5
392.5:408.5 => 73.3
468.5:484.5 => 83.4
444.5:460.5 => 78.6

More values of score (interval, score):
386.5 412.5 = 389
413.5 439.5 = 438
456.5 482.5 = 478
